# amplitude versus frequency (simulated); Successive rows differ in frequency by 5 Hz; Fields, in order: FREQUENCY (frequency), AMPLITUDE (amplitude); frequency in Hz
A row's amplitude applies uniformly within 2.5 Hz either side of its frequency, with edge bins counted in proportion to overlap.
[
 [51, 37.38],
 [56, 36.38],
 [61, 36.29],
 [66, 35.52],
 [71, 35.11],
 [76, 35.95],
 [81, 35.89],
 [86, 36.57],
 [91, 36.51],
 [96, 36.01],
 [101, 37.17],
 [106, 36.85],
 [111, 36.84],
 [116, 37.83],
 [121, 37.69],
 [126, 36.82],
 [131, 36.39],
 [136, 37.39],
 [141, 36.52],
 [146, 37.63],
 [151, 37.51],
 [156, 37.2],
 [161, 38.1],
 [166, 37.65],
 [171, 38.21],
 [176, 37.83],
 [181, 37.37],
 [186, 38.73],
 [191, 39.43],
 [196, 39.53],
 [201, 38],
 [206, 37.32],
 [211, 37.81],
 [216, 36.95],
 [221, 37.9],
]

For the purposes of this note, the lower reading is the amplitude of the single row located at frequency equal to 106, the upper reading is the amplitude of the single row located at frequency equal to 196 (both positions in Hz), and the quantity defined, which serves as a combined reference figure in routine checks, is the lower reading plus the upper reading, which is 76.4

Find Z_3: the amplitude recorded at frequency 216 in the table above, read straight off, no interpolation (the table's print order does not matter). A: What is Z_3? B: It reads 36.95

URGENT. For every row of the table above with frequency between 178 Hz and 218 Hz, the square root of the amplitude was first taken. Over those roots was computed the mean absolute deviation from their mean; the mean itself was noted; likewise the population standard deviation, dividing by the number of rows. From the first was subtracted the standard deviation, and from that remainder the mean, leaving -6.18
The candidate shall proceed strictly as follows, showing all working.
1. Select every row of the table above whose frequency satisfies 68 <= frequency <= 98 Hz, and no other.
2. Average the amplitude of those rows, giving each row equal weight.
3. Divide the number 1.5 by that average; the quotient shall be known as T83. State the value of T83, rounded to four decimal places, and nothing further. 0.0417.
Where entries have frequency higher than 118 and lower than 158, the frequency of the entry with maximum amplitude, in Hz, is 121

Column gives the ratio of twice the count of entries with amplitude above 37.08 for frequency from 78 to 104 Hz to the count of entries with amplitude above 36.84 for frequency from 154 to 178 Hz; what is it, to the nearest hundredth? 0.40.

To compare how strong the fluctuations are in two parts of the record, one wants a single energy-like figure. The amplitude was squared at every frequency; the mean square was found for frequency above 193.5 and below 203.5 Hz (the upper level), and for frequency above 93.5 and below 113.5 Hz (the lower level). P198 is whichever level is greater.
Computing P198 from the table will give 1503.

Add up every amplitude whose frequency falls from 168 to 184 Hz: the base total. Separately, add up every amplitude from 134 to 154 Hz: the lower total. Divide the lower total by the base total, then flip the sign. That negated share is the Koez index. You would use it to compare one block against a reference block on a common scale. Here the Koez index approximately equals -1.3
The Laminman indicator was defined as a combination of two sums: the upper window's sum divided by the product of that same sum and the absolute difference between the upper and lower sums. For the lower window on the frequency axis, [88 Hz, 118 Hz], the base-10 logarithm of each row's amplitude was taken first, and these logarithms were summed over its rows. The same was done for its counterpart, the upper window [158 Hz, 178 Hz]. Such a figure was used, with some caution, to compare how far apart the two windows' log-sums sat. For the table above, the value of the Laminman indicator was 0.32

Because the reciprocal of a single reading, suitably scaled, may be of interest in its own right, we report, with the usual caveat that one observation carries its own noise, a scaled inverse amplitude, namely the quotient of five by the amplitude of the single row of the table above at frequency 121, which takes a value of 0.1327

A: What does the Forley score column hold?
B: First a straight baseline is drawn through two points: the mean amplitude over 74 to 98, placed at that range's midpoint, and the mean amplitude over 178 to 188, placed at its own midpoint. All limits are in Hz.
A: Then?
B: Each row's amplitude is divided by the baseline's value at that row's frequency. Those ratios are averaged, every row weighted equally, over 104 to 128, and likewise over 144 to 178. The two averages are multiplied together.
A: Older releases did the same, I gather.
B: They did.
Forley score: 1.02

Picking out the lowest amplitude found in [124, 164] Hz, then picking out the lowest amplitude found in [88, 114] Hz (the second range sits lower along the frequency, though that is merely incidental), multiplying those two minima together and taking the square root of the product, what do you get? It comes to 36.20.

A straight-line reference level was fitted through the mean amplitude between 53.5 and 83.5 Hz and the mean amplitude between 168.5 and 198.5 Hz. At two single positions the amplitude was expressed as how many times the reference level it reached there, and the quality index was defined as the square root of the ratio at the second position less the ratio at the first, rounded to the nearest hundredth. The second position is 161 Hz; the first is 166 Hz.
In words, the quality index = 0.12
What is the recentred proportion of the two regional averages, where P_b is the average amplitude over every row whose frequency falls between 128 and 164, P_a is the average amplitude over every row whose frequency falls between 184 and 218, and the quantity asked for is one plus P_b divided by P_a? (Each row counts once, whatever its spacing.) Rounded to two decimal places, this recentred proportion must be 1.97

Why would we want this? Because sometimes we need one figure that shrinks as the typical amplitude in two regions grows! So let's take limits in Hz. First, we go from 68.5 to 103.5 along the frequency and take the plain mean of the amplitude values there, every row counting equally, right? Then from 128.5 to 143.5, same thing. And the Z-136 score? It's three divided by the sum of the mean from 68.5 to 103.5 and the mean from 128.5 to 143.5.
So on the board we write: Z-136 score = 0.0411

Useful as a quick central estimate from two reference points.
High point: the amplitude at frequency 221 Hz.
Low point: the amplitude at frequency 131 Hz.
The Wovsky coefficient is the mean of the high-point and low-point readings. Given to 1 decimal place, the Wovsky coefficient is 37.1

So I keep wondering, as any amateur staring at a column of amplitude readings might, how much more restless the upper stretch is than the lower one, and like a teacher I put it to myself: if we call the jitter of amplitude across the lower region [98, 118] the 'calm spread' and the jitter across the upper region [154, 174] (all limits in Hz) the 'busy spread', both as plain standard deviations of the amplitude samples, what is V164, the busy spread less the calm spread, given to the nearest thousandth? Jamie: -0.002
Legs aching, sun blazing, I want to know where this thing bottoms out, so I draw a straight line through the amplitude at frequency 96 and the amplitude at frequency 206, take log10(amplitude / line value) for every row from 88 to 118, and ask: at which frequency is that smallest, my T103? 96 Hz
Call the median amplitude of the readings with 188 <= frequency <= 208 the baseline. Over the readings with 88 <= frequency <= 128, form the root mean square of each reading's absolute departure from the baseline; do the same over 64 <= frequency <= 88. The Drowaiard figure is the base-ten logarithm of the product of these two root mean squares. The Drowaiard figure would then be 0.73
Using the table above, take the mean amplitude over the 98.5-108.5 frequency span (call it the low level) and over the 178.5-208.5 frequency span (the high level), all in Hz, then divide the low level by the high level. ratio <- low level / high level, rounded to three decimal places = 0.964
